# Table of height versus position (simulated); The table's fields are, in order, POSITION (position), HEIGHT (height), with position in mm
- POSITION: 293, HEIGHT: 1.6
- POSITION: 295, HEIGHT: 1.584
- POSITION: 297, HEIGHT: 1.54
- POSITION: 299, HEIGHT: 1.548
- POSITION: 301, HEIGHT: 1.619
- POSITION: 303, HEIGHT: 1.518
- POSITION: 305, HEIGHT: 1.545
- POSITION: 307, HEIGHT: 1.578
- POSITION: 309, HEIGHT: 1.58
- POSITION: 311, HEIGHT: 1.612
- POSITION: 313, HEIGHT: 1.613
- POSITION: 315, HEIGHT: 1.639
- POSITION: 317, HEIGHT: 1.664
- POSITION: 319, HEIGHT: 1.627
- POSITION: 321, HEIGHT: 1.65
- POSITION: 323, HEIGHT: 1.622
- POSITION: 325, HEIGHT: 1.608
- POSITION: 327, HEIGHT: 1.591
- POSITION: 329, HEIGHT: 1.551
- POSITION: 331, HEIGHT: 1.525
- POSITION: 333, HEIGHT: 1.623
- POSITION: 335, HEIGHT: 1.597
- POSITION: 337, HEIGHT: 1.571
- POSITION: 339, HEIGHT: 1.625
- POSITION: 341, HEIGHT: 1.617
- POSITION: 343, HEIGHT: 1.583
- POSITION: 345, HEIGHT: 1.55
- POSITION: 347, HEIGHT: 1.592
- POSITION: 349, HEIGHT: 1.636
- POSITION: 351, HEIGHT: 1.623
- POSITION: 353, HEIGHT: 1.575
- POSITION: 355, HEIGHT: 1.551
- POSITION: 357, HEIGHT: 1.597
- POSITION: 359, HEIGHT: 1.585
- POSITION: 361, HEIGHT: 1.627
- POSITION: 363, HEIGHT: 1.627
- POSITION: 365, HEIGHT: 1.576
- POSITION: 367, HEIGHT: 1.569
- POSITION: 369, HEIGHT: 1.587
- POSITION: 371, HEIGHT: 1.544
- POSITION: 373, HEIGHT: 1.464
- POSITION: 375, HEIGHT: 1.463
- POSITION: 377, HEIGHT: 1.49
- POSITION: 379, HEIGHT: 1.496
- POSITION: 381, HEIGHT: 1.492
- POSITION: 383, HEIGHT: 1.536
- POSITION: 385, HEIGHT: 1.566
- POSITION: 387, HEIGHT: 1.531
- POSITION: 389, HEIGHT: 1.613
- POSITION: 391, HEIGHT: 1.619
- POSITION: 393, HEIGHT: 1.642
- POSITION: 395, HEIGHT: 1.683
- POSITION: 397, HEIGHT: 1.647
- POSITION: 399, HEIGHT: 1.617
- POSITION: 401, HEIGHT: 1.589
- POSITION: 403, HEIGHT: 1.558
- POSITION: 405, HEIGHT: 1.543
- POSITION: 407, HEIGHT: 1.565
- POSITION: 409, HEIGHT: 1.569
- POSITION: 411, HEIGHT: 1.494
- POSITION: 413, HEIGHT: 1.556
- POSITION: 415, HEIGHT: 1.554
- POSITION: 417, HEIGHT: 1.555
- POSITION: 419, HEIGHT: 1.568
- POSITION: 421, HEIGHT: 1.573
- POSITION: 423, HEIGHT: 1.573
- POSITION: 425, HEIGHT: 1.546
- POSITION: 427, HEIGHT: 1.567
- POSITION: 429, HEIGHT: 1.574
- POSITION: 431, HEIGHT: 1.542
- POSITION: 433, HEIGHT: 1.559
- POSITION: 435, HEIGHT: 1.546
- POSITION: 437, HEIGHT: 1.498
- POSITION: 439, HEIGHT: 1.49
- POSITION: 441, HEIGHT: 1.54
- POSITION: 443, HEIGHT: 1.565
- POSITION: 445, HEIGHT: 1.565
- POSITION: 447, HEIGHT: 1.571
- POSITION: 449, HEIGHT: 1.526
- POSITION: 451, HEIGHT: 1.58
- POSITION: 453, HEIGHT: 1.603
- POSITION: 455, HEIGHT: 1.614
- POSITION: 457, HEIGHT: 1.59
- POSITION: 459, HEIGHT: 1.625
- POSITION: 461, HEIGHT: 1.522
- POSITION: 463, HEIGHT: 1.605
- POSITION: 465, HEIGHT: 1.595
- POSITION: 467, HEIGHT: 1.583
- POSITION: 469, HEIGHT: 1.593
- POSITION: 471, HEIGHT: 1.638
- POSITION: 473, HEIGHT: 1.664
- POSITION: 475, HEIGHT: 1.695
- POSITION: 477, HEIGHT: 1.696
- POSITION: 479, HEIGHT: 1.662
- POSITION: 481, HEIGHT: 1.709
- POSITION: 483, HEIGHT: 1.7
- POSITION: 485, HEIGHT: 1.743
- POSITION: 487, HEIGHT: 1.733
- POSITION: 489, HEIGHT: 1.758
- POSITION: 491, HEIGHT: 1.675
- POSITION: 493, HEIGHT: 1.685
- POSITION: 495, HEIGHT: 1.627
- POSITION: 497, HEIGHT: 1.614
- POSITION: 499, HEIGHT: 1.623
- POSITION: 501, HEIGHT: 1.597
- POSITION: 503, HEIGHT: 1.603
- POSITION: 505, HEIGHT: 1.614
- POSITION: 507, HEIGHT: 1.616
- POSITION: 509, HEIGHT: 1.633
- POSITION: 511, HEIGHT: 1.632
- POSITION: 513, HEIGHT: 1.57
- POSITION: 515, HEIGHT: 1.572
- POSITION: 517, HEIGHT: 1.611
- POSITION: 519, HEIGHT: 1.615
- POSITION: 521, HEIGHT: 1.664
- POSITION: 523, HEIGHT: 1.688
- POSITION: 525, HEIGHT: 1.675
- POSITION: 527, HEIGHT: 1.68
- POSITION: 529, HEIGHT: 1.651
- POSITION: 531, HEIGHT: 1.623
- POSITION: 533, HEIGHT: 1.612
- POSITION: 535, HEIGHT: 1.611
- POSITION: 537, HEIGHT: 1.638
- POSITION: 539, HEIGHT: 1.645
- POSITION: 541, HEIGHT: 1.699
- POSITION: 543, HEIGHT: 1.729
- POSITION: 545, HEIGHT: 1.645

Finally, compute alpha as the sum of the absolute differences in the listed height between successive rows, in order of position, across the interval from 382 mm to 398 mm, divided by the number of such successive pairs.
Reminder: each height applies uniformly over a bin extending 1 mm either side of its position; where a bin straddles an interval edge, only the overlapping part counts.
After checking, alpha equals 0.036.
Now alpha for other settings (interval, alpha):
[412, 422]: 0.005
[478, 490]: 0.027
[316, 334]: 0.035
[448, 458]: 0.028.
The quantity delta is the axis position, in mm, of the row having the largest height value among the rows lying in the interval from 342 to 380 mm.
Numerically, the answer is 349 mm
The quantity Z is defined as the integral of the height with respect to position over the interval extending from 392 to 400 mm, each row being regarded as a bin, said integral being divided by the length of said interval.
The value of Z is 1.65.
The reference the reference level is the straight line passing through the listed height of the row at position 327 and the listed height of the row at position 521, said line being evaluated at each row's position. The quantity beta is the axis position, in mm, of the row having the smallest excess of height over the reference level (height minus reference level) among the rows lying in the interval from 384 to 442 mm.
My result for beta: 439 mm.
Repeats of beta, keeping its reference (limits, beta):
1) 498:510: 501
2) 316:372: 331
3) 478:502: 501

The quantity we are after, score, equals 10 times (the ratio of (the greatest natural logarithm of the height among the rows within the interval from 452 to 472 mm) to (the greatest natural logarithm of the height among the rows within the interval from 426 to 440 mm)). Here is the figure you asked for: 10.9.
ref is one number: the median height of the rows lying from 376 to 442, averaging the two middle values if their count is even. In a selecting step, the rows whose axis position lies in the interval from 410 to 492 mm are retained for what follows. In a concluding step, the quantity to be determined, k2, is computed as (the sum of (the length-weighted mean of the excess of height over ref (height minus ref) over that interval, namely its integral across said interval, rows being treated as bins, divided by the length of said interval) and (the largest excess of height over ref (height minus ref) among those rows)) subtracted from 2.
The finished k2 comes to 1.76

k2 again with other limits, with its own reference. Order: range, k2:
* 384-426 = 1.85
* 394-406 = 1.83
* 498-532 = 1.80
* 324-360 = 1.89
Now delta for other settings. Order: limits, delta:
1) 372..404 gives 395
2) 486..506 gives 489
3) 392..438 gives 395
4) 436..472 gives 471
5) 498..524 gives 523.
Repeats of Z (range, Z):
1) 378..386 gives 1.52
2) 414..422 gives 1.56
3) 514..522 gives 1.62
